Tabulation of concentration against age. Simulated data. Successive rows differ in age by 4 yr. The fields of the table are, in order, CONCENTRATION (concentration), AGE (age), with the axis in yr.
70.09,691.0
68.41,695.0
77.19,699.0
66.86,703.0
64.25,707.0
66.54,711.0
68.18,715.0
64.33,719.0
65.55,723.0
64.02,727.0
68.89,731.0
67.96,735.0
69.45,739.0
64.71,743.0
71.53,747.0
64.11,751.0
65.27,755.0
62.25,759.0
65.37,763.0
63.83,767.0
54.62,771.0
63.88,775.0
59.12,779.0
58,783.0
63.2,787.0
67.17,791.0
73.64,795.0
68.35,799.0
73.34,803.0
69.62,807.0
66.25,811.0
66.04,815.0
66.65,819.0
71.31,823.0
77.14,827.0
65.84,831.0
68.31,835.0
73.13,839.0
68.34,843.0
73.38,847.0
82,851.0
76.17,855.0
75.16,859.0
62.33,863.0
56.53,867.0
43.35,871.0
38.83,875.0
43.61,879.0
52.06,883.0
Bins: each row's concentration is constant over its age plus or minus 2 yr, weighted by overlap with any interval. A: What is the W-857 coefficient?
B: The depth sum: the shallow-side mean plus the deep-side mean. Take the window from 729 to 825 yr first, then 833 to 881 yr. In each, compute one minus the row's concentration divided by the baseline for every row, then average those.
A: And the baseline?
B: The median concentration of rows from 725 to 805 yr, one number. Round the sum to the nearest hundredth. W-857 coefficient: 0.01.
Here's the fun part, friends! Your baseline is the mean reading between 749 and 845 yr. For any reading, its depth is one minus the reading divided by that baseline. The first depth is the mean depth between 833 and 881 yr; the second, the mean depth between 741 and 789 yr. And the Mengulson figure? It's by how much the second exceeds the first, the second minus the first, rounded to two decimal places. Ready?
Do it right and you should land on 0.01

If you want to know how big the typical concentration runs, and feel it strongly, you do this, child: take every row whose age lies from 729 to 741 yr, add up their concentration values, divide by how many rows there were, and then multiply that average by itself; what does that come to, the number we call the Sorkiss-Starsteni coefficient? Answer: 4729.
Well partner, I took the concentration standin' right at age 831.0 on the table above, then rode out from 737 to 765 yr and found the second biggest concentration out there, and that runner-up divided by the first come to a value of 1.05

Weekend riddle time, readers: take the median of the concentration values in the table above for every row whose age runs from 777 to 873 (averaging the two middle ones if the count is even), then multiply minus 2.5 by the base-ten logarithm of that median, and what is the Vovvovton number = -4.59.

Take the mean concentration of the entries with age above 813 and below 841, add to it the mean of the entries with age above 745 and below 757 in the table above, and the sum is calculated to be 137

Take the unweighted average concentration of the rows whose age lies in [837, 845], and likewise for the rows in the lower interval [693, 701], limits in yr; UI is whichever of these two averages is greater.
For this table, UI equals 73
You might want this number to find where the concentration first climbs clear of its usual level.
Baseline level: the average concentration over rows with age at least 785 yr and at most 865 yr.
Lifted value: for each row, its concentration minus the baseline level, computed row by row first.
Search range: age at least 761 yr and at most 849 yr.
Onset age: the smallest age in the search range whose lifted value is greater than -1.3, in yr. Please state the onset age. 795.0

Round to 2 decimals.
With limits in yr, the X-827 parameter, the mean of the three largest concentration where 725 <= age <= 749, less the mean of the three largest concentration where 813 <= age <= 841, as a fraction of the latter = -0.05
